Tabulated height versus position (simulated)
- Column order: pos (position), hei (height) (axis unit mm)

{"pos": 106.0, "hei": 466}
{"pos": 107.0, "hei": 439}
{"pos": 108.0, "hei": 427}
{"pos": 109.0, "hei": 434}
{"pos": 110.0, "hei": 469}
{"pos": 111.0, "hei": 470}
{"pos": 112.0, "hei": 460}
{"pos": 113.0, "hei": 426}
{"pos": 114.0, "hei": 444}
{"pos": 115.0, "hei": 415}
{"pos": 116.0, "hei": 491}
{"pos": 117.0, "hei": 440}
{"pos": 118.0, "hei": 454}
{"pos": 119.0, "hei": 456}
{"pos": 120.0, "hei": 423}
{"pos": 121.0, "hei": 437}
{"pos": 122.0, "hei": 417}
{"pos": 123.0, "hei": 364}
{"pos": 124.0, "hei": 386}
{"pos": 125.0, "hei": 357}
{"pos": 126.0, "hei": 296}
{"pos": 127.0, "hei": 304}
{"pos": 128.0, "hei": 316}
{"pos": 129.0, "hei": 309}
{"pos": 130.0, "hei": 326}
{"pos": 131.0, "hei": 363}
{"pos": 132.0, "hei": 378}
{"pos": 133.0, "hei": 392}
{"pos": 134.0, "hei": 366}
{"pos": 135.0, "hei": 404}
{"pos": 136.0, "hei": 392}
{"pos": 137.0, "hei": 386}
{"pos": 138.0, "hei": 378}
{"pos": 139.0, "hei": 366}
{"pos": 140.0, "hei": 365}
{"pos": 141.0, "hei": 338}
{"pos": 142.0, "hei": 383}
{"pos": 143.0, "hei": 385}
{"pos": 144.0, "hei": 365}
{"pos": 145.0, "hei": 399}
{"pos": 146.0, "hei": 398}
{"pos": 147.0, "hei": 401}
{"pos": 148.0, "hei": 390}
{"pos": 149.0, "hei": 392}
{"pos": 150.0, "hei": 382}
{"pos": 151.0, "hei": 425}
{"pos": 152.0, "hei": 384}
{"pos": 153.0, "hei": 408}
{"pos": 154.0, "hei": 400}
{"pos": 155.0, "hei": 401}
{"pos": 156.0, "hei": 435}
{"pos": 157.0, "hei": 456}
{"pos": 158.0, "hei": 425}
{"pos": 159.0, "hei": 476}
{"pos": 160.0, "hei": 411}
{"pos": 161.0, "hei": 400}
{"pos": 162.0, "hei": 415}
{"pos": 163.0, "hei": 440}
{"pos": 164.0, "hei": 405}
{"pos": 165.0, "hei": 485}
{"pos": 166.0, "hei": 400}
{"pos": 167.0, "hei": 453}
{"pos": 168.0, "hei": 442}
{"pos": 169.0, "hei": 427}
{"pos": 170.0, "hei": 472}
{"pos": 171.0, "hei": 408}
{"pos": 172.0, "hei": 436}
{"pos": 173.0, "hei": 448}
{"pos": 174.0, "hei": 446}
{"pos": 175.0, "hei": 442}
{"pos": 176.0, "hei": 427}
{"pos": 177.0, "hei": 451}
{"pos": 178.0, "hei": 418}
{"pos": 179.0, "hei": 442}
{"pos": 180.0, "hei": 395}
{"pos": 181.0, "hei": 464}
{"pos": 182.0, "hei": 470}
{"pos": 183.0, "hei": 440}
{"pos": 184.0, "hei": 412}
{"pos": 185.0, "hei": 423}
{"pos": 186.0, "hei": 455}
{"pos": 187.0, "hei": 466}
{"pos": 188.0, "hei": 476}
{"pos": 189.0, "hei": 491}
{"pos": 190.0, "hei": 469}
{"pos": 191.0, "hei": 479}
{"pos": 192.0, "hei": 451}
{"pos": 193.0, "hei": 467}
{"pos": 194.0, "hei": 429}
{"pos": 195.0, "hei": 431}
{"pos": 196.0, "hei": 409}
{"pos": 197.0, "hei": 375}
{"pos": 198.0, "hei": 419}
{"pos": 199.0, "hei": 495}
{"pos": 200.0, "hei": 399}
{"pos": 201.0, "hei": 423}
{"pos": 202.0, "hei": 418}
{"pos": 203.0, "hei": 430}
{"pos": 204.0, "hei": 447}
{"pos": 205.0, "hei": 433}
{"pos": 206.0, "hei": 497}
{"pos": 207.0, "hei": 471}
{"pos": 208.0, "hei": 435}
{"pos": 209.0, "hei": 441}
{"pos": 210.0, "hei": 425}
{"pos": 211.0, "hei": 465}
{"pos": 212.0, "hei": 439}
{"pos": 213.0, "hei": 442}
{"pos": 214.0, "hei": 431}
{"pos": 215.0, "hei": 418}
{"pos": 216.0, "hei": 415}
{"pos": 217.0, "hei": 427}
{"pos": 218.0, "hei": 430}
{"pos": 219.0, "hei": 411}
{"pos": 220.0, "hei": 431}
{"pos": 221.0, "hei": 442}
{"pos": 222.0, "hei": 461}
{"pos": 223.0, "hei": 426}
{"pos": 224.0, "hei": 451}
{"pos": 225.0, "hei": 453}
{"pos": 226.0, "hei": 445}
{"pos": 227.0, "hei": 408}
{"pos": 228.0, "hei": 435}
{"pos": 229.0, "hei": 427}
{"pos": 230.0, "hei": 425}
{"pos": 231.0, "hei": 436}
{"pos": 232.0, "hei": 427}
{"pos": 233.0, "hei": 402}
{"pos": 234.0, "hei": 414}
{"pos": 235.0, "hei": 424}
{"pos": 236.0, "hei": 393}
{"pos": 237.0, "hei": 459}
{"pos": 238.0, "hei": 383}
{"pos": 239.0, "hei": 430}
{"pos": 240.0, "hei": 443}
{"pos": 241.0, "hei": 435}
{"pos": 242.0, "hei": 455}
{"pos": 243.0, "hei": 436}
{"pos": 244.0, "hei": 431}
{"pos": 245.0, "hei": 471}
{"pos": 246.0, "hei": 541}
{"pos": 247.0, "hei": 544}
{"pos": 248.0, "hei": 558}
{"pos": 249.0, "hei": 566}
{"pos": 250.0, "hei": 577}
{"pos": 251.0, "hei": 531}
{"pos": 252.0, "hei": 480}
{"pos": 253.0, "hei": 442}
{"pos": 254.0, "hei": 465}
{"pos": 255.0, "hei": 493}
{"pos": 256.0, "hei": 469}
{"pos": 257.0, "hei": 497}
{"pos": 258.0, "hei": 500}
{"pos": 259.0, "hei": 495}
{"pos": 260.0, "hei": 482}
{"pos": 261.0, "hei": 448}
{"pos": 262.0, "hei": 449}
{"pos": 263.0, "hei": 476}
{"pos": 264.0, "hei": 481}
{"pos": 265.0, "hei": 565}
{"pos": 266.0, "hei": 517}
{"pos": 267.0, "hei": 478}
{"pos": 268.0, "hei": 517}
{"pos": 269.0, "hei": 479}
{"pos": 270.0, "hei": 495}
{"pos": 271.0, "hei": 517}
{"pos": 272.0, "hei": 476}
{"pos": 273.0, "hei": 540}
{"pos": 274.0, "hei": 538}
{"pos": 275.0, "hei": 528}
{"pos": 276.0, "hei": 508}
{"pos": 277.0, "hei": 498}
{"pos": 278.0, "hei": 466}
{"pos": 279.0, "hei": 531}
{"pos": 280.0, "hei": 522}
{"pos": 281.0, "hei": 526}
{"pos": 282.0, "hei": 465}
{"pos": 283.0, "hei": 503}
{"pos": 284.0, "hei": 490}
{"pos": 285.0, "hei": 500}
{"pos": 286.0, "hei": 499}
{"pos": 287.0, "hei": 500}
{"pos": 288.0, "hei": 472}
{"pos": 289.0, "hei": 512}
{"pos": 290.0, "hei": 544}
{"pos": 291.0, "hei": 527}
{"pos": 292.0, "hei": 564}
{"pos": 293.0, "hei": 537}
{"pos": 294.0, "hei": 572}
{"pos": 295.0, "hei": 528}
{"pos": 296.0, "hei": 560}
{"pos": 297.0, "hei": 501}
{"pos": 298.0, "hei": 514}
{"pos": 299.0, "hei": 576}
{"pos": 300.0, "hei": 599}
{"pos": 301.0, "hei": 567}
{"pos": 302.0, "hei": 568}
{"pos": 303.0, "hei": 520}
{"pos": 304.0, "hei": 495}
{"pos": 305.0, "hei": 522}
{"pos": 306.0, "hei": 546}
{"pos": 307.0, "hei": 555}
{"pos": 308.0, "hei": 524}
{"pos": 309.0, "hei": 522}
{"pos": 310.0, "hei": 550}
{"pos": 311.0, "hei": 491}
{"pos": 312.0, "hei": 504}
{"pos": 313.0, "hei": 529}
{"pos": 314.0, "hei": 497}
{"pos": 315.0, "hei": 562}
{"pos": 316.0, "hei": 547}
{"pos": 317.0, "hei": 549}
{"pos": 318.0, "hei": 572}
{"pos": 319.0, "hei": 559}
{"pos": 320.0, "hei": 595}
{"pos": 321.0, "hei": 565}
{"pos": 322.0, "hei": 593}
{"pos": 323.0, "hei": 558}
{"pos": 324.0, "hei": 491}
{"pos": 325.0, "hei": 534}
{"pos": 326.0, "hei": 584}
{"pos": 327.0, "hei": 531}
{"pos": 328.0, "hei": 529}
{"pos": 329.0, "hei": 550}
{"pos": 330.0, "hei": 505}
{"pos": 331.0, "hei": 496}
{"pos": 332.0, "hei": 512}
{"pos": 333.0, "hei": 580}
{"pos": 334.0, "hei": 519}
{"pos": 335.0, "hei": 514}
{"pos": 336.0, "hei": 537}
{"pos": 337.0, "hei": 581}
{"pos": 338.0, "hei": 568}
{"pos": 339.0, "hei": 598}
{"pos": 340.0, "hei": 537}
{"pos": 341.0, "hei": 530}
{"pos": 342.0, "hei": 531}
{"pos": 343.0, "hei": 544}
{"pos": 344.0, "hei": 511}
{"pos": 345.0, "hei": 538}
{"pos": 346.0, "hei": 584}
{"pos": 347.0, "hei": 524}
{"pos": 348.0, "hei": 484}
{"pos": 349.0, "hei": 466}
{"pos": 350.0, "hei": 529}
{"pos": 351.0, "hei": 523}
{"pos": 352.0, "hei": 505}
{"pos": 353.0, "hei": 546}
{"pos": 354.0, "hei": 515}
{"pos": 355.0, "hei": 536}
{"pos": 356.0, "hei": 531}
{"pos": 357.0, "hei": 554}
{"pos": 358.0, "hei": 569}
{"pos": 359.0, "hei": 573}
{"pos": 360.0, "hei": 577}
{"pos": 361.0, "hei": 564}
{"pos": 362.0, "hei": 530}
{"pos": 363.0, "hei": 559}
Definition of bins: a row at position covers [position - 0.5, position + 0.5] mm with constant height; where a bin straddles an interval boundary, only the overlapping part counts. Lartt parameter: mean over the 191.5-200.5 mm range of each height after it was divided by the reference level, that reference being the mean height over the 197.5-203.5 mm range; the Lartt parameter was 1.00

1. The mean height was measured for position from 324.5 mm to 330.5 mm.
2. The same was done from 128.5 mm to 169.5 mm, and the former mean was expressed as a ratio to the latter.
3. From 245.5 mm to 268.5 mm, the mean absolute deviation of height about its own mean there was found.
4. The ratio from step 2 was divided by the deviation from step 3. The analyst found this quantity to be 0.040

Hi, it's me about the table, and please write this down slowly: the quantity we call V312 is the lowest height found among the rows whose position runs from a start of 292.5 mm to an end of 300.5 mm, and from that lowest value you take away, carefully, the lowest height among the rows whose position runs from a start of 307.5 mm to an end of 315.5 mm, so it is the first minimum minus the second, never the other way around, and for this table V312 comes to 10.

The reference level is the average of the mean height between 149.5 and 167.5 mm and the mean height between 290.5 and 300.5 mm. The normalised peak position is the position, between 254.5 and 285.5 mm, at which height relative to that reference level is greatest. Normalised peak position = 265.0 mm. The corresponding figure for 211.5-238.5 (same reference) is 222.0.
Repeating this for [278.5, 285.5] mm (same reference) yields 279.0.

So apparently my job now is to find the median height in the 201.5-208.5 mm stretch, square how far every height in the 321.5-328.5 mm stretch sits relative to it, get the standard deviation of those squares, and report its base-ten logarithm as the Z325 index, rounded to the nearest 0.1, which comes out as 3.9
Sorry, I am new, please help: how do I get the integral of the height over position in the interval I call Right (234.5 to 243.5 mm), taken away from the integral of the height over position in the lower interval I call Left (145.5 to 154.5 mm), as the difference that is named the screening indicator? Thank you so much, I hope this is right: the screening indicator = -278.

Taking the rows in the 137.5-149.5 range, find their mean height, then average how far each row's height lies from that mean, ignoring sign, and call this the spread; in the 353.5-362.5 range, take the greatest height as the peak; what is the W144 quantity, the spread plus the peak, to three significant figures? 592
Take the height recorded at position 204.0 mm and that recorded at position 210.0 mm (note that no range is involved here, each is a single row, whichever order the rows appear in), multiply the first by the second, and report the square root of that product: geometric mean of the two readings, 436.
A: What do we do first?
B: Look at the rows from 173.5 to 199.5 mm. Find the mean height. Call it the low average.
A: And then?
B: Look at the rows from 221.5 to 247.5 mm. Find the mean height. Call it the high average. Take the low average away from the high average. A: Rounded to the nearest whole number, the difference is -3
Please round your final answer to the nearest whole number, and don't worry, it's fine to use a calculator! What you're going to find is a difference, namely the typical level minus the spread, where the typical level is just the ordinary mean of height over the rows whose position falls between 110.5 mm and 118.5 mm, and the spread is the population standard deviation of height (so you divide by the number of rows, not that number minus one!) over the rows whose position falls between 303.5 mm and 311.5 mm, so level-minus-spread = 428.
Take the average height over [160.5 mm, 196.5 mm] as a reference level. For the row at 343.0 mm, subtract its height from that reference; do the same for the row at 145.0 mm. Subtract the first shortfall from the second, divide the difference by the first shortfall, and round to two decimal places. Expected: -1.41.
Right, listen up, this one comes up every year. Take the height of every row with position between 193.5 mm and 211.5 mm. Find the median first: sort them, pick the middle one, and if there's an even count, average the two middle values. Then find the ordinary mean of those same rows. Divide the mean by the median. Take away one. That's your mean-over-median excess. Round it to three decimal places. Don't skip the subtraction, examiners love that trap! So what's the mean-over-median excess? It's 0.012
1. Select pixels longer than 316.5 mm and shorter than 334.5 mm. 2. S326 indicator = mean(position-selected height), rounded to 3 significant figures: 546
